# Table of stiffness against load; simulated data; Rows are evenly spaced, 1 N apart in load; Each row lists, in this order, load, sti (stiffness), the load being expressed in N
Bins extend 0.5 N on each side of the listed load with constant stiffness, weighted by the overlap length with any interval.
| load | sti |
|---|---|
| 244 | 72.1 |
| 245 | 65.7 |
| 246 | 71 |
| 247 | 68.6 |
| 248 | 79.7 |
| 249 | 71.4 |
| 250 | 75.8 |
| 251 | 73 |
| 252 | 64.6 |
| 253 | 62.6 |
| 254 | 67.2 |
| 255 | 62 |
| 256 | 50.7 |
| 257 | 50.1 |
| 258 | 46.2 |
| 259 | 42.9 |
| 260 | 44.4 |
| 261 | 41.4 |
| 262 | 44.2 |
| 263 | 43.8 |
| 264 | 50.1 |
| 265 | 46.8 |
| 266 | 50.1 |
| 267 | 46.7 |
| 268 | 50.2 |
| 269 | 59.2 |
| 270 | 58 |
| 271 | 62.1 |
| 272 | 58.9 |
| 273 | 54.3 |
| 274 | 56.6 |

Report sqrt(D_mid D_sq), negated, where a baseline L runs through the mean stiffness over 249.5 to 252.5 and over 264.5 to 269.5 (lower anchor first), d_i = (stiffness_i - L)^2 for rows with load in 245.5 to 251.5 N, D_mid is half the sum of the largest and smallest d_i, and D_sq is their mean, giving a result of -27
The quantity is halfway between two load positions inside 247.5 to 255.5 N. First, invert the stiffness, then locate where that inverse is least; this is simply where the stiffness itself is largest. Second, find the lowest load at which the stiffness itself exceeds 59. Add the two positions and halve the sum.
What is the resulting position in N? 248.0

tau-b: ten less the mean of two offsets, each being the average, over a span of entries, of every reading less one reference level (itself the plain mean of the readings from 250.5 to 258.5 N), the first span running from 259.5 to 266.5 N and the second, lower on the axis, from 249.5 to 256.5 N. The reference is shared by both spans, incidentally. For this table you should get 14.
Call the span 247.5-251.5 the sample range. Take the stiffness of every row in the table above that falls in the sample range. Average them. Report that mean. 75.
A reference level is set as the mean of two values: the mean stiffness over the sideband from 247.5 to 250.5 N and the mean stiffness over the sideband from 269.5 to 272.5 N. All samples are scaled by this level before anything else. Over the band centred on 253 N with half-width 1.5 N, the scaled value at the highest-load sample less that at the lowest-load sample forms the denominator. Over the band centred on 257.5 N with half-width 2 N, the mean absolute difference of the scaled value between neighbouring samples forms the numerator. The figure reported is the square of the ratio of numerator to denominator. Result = 1.0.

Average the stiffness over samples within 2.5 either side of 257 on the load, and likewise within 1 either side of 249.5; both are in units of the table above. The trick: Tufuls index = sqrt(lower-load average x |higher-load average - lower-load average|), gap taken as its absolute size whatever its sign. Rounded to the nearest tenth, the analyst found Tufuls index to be 41.3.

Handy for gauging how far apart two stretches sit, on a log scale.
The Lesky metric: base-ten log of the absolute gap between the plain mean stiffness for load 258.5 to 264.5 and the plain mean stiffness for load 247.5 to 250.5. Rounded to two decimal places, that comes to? 1.49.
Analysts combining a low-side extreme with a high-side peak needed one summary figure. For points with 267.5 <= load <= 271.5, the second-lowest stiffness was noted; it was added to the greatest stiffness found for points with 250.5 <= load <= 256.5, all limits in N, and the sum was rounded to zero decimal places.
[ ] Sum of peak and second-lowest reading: 131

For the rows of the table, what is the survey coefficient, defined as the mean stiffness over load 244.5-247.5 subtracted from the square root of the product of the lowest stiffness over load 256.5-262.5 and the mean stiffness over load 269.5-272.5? -19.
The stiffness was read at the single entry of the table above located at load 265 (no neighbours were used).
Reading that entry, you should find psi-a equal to 46.8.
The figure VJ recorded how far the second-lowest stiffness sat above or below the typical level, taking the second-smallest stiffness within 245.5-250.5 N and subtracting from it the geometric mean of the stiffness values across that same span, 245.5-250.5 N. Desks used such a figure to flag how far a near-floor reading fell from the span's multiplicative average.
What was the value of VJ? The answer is -2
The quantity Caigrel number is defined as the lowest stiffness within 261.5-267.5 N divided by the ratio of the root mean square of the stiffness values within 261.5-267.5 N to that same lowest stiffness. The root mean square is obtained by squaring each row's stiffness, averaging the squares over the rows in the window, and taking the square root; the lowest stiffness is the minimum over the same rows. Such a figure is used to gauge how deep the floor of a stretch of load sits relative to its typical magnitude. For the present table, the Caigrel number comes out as 41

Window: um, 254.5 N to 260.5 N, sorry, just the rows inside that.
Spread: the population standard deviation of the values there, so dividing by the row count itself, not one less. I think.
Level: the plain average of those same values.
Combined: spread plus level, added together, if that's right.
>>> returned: 56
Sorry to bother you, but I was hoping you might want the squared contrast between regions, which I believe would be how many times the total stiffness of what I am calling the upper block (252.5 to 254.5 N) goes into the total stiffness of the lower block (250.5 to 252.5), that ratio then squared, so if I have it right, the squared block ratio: 1.1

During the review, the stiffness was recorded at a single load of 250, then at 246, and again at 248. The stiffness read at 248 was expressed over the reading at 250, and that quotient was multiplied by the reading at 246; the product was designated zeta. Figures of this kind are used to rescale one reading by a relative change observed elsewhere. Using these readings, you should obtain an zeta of 75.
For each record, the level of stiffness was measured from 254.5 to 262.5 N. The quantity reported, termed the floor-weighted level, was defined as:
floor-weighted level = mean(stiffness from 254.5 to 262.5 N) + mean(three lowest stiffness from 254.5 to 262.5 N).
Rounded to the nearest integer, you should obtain 91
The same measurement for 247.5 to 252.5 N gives 143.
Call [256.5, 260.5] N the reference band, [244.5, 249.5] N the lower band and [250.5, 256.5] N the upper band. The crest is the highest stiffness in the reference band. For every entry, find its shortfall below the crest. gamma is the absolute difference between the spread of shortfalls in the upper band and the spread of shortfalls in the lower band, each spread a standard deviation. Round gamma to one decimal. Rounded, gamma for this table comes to 2.1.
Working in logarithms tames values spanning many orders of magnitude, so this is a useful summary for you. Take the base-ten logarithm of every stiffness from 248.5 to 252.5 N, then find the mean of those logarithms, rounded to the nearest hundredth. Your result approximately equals 1.85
